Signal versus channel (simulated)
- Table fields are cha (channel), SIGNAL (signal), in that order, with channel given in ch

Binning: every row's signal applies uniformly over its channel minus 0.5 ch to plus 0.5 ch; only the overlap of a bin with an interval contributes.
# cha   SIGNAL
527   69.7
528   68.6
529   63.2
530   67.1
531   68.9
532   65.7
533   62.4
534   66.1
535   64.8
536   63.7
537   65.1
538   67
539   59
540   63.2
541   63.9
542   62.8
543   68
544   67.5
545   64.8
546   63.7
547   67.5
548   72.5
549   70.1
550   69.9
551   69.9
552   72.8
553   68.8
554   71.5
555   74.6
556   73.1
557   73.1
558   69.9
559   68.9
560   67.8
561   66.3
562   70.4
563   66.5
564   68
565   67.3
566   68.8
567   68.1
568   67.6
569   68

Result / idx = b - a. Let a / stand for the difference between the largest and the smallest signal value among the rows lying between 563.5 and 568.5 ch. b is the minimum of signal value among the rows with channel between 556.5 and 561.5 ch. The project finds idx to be 64.8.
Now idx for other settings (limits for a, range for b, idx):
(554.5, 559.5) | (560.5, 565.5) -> 60.6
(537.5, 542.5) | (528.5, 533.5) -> 54.4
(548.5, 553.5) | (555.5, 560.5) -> 63.8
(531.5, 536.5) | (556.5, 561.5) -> 62.6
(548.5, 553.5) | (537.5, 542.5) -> 55.0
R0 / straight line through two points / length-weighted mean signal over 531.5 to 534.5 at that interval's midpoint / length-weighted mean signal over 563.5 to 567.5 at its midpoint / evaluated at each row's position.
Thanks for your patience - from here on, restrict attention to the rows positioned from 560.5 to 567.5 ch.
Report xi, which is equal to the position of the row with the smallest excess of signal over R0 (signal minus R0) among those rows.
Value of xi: 563 ch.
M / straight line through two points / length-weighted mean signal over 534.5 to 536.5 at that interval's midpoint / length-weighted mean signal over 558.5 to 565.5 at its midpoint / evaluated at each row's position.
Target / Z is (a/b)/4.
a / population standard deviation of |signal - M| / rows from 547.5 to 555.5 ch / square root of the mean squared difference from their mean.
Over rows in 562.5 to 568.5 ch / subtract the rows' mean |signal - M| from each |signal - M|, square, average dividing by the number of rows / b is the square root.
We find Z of 0.91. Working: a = 1.7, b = 0.5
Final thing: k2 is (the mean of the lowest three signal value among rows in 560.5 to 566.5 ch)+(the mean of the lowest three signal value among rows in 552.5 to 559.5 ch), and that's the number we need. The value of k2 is 136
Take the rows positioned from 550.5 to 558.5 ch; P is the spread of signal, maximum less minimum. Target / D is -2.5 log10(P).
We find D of -1.91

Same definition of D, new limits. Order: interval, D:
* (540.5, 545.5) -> -1.79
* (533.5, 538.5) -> -1.30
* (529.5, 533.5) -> -2.03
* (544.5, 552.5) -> -2.40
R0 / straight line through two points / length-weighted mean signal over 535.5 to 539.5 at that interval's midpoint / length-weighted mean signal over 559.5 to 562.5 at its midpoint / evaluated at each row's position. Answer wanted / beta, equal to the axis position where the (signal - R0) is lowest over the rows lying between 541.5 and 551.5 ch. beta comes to 542 ch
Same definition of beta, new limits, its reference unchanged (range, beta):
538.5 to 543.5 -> 539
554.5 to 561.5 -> 561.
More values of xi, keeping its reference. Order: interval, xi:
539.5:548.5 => 542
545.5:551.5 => 546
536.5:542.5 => 539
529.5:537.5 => 533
